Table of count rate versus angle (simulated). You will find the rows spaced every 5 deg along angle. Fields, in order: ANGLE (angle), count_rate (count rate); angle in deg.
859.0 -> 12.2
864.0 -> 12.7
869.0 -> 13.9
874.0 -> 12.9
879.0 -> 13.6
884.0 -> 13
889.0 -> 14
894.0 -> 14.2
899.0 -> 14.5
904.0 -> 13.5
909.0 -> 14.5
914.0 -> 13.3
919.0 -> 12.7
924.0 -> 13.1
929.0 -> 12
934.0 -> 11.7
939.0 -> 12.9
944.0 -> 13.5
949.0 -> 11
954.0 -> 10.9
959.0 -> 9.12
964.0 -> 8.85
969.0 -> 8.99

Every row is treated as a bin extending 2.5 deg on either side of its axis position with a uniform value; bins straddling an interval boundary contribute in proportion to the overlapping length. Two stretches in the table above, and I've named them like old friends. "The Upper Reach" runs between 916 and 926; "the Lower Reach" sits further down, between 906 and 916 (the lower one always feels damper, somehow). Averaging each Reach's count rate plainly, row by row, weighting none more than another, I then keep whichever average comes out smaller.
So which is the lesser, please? 12.9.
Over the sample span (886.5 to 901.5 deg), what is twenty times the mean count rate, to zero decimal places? 285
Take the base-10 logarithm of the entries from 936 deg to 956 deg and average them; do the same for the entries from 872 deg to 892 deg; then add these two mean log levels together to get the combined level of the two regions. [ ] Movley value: 2.21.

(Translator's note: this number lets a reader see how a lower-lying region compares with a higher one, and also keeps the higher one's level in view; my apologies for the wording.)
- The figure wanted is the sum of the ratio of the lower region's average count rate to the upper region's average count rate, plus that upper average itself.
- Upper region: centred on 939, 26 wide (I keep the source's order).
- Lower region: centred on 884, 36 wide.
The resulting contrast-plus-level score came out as 13.3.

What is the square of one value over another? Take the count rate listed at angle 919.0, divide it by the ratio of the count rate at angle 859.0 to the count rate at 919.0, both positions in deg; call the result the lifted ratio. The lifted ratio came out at 13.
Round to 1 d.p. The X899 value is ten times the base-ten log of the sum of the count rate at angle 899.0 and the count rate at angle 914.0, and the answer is 14.4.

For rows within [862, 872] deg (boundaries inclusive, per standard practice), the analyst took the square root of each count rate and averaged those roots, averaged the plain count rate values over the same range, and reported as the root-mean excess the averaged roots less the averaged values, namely -9.7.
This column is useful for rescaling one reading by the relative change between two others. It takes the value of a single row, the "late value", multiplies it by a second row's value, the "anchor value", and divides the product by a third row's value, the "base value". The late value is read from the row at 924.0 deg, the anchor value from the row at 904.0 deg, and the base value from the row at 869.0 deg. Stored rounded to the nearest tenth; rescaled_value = 12.7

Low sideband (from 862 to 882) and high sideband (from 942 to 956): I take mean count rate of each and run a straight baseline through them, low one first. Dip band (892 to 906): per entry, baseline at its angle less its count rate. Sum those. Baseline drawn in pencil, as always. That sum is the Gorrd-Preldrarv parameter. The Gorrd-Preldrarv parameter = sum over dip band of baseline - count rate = -3.9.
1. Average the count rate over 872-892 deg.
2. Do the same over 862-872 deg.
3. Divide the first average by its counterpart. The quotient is 1.01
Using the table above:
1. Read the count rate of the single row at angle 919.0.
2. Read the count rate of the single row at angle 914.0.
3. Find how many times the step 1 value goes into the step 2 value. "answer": 1.05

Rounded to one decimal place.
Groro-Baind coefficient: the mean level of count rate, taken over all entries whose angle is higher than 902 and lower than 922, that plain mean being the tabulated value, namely 13.5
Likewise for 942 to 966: 10.7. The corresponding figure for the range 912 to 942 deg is 12.6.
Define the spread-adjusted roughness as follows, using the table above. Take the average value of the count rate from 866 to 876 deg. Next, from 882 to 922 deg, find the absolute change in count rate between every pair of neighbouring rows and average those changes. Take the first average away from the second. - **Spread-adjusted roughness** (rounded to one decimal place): -12.6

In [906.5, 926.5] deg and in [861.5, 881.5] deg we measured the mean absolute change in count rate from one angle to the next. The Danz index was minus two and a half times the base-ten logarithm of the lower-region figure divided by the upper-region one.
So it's -0.3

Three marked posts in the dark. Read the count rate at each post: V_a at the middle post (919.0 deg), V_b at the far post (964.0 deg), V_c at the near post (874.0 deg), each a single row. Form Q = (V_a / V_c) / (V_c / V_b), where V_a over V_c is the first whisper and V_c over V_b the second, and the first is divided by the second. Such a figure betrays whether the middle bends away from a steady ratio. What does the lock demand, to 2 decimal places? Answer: 0.68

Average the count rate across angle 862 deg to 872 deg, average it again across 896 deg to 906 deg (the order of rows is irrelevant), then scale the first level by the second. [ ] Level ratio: 0.95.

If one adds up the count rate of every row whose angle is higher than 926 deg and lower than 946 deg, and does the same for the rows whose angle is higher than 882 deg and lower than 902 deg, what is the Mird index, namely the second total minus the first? 5.6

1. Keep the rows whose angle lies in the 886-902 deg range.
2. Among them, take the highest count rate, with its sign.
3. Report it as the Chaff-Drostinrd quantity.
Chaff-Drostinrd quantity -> 14.5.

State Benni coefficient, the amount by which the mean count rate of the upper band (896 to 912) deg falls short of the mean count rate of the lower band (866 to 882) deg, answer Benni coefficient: -0.7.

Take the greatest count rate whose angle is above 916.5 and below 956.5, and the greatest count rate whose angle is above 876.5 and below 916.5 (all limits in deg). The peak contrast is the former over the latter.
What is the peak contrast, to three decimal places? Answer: 0.931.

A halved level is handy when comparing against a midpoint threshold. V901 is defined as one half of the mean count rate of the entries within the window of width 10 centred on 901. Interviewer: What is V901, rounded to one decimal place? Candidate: 7.0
